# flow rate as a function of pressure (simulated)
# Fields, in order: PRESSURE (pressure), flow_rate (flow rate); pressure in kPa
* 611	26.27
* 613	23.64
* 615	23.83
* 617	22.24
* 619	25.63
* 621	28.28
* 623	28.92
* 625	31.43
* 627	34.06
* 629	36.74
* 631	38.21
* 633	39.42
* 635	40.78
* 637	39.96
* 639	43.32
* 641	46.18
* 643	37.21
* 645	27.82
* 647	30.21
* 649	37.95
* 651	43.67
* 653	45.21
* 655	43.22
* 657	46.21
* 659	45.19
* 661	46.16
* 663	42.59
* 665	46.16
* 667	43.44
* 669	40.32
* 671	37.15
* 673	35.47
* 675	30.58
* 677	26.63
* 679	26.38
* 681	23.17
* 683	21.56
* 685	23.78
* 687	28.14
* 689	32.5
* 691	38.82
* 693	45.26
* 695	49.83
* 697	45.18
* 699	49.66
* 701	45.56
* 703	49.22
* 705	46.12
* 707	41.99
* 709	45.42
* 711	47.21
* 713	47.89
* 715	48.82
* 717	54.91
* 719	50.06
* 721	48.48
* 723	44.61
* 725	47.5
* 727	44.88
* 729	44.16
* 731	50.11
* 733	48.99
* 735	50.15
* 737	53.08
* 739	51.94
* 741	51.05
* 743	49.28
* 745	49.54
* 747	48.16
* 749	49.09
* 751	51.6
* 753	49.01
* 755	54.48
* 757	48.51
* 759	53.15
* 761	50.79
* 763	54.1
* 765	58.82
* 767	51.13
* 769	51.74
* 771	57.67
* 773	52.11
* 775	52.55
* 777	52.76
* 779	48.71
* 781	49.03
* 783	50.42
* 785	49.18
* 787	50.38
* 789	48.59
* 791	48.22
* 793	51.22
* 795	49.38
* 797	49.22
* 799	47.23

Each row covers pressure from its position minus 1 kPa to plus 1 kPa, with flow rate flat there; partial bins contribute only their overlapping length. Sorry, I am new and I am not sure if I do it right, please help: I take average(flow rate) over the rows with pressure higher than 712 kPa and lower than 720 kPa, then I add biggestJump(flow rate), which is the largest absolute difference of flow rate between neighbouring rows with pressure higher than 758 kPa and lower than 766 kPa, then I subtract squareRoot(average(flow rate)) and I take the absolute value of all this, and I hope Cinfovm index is 48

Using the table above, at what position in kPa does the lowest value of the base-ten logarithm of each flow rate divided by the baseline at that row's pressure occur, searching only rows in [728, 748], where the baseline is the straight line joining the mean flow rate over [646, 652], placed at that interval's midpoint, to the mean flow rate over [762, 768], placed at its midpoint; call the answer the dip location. 729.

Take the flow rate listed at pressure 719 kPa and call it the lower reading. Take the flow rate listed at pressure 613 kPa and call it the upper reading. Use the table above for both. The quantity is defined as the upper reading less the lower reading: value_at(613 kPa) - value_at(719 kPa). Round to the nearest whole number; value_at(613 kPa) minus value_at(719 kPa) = -26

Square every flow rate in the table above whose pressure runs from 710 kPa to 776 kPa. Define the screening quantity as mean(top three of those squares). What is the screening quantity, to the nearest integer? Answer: 3267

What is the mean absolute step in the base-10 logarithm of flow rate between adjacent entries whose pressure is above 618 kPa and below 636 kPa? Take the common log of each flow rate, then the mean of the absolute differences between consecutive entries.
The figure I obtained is 0.025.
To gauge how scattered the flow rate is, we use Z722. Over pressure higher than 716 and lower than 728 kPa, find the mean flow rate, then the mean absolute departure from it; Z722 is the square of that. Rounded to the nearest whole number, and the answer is 8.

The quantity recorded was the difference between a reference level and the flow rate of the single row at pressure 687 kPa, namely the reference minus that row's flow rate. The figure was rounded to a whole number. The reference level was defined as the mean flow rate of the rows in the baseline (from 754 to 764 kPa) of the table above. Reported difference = 24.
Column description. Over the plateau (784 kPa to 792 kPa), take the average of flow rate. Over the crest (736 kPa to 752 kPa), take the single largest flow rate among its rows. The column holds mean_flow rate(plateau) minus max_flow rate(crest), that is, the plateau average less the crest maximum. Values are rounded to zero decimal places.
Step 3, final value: -4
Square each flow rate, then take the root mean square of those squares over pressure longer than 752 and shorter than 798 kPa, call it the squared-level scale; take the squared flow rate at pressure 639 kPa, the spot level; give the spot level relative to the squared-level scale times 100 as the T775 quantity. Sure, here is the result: 71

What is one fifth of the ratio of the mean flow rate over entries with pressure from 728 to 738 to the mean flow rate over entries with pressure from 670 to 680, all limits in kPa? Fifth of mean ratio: 0.32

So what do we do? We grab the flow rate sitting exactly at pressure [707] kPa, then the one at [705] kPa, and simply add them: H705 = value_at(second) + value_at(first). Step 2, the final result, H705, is 88.1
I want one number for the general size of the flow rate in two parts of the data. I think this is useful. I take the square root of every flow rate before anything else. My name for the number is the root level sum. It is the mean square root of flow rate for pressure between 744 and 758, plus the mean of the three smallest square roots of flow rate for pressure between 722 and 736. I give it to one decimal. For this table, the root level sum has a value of 13.7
